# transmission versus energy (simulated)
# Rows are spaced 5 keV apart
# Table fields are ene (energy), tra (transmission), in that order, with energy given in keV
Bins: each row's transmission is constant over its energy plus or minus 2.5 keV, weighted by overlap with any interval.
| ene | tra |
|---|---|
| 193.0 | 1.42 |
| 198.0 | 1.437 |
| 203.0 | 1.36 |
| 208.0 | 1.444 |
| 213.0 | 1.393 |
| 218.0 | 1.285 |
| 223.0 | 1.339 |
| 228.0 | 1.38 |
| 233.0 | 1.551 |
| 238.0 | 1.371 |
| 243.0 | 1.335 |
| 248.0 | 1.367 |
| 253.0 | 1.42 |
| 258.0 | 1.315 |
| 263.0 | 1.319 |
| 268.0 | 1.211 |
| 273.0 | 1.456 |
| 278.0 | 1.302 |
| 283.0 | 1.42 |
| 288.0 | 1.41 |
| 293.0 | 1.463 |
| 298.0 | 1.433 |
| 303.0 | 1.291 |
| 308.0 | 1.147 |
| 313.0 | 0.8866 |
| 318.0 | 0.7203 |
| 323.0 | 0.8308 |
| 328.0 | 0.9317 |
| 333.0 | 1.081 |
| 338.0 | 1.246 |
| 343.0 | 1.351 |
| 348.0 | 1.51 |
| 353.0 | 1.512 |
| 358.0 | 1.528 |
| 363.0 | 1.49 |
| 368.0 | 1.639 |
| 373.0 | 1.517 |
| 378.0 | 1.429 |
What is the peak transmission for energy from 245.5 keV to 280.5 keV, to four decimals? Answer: 1.4560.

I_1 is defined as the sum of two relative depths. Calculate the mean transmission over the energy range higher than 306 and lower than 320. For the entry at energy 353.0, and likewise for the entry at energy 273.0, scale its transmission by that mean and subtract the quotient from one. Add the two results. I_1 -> -1.2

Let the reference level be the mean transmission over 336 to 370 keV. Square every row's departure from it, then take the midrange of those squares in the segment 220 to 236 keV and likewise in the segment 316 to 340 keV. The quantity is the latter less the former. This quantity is 0.29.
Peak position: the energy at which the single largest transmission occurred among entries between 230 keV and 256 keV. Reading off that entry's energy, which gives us 233.0 keV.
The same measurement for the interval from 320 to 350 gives 348.0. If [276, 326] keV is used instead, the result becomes 293.0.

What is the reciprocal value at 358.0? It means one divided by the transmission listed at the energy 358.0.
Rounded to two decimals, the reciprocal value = 0.65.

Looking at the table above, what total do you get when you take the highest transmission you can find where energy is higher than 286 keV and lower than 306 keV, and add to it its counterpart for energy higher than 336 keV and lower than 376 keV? 3.10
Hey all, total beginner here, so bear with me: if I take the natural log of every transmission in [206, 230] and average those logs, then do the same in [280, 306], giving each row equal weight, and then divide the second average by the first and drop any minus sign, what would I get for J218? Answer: 1.1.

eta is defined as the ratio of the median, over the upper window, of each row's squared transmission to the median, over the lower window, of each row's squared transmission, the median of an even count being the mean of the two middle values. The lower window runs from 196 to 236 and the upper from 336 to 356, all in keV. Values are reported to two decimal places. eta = 1.07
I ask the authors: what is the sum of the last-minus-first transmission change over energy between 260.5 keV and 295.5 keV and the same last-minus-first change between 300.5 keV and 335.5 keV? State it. -0.1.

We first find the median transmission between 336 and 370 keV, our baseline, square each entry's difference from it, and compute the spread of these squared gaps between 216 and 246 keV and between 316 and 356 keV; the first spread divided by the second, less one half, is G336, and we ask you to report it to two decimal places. -0.43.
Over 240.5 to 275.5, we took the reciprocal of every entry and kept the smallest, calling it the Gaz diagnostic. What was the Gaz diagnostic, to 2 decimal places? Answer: 0.69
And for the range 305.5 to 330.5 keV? 0.87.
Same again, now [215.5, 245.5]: 0.64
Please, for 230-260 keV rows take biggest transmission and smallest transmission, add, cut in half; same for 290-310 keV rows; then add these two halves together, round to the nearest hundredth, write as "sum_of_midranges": 2.74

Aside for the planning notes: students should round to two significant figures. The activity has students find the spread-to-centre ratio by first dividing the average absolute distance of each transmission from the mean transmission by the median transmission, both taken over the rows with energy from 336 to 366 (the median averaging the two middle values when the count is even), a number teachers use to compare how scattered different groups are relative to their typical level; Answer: 0.063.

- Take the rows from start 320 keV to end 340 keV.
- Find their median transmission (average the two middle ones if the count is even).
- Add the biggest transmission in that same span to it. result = 2.25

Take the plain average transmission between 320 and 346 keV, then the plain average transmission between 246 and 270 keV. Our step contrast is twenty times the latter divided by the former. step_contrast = 24.4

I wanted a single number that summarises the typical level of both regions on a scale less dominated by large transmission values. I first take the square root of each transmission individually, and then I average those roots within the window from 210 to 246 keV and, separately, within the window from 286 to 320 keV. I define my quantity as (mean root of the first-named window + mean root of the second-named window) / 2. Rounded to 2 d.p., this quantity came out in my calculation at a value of 1.13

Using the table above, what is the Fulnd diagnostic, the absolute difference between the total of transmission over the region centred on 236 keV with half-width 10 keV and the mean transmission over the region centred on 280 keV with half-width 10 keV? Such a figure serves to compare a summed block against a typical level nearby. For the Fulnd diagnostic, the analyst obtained 4.24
